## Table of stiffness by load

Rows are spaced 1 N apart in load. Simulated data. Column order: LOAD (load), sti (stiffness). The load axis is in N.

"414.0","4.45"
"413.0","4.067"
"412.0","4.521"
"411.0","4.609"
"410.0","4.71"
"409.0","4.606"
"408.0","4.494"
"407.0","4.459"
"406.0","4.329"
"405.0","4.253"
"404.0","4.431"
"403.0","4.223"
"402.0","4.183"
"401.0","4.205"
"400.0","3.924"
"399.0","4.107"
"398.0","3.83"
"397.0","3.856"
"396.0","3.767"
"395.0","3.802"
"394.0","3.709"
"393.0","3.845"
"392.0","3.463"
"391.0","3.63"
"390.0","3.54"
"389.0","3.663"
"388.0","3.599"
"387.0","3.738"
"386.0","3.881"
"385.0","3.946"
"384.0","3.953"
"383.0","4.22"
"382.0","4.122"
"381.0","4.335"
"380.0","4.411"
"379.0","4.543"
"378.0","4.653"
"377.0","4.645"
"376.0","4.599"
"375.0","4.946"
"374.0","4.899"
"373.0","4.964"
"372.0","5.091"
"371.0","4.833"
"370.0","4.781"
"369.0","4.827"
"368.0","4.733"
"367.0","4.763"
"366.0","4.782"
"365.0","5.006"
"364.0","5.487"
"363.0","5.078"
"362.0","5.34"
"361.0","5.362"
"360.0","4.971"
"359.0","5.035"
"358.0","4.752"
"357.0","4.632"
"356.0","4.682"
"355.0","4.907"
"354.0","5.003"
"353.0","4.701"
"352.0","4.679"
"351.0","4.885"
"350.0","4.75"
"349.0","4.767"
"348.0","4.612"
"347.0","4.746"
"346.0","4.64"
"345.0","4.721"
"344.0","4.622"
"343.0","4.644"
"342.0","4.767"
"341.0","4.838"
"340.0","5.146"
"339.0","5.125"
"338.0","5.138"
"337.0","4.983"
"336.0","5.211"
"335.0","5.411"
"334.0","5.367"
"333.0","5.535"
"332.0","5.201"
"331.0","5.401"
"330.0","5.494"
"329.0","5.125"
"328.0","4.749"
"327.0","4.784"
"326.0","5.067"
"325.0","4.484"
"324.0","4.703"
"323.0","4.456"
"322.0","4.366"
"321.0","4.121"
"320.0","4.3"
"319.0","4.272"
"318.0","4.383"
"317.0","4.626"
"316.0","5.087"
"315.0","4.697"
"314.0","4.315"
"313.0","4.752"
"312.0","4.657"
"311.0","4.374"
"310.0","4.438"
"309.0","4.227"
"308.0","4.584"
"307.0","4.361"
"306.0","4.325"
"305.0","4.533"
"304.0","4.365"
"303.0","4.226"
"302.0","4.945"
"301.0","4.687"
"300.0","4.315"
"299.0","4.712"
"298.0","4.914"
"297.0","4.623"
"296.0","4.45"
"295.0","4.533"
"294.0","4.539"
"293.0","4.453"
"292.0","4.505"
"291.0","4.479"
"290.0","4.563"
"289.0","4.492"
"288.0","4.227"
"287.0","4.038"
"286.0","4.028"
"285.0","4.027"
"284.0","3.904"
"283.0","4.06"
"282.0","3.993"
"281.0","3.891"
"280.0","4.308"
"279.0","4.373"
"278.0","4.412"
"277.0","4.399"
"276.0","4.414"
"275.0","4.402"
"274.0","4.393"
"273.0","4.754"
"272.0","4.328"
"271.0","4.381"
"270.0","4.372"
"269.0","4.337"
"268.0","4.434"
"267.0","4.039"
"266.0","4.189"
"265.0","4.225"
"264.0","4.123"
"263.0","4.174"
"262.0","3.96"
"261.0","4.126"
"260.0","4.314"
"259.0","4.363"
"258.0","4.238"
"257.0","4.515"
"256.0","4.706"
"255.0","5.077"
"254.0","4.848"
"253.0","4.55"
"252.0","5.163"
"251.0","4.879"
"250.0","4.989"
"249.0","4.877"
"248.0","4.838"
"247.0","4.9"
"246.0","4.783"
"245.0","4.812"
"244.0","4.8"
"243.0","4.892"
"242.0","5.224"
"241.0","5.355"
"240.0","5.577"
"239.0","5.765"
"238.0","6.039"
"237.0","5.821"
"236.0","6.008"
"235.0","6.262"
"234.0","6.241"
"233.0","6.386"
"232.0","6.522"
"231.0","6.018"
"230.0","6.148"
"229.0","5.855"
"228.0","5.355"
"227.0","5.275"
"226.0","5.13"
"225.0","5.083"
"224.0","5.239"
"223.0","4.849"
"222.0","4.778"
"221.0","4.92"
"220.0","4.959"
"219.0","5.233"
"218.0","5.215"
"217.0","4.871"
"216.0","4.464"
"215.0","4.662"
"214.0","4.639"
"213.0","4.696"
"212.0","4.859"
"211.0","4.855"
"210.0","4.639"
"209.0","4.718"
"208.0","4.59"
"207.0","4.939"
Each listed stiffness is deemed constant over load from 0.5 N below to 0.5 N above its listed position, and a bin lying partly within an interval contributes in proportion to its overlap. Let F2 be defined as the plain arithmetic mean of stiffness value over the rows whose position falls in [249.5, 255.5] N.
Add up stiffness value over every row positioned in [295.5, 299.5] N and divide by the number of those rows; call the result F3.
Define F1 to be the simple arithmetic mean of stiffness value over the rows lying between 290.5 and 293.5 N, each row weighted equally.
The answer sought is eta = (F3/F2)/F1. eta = 0.212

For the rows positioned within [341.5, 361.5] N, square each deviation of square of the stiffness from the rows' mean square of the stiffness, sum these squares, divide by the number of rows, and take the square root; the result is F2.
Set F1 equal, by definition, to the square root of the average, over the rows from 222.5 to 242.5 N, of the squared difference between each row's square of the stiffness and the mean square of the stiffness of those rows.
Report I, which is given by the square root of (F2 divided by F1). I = 0.57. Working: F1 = 5.47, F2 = 1.79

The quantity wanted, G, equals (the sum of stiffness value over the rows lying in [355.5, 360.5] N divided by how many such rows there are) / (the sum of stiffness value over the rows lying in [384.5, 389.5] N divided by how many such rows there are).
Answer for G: 1.28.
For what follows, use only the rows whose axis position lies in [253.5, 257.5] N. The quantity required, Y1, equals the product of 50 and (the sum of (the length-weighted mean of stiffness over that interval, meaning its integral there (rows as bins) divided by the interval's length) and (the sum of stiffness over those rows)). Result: 1197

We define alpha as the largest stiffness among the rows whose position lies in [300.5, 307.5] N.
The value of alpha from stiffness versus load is 4.945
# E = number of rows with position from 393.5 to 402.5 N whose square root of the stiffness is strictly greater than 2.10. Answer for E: 0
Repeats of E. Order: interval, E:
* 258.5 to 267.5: 0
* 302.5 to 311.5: 3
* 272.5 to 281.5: 3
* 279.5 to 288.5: 0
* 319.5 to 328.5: 6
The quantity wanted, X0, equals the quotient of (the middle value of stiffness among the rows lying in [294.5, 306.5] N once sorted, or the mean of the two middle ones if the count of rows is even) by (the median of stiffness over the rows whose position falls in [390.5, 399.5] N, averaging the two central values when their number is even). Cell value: 1.19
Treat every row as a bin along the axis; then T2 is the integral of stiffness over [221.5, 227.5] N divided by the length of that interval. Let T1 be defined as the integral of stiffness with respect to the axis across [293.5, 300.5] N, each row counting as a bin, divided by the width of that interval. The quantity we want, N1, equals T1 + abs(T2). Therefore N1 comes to 9.64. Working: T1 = 4.58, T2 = 5.1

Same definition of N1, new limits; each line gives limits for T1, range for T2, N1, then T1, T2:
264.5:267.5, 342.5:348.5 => 8.82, 4.15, 4.7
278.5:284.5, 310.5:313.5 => 8.68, 4.09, 4.6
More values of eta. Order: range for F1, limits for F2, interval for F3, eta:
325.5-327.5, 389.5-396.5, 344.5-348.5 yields 0.258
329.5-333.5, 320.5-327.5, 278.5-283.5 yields 0.167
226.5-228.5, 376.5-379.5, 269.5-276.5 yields 0.181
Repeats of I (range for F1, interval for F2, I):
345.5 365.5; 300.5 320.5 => 0.93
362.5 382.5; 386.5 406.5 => 0.89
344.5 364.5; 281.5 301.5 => 0.98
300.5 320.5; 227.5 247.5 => 1.71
